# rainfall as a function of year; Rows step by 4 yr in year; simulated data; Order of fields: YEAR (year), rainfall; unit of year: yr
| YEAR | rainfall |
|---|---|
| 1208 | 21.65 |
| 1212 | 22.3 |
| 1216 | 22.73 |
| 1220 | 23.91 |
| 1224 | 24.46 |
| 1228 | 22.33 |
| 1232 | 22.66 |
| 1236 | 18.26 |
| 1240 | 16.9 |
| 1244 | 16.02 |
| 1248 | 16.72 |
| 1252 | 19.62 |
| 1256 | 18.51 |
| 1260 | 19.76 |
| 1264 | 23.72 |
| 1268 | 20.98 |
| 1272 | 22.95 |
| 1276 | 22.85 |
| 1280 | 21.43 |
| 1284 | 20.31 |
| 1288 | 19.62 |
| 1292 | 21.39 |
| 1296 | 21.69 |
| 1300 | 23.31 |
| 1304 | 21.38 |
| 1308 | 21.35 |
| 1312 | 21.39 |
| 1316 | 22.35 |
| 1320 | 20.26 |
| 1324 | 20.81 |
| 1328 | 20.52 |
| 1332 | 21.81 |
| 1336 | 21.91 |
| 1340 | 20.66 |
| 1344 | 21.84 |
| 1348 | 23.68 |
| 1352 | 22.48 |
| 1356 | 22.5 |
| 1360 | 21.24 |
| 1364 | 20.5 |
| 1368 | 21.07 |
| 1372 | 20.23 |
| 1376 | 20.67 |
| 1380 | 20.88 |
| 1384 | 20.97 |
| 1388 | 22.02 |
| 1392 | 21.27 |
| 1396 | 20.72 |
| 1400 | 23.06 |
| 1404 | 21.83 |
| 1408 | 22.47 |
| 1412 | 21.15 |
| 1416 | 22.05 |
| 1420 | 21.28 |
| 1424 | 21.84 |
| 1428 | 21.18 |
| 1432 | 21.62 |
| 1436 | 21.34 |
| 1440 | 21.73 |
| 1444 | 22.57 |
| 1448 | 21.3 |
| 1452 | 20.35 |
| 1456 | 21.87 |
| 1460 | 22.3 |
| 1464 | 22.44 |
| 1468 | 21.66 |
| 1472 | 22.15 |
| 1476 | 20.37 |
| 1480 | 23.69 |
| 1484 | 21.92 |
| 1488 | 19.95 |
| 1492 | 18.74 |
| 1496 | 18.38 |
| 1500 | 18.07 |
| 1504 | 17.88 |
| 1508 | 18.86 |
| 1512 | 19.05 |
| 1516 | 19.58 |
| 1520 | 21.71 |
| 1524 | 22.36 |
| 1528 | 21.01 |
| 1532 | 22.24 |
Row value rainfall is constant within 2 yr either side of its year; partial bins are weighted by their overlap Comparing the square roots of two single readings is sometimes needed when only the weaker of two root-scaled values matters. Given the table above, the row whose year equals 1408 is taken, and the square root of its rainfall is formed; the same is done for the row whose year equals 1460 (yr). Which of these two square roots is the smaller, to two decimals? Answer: 4.72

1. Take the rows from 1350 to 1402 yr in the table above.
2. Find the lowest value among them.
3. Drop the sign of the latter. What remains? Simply 20.2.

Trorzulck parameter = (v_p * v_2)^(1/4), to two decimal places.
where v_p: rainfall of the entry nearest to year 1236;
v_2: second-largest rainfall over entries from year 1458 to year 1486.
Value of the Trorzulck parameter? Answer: 4.50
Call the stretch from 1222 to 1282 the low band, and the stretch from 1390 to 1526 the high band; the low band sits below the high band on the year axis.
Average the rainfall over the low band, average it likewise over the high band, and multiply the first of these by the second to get 432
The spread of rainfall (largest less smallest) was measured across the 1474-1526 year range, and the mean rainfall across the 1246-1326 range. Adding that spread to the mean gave 27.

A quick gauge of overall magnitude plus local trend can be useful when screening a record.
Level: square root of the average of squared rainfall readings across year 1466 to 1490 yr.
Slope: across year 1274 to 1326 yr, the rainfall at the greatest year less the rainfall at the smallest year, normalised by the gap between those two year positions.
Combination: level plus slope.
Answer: 21.6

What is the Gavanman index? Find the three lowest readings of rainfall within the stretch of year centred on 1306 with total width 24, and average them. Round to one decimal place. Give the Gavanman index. 21.4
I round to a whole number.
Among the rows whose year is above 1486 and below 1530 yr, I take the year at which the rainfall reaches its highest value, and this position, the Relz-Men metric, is 1524 yr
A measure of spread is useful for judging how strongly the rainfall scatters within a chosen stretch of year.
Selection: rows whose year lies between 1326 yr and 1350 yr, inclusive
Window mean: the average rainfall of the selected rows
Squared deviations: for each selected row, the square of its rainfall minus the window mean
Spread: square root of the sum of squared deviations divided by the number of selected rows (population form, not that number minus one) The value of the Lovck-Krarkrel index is 1.0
